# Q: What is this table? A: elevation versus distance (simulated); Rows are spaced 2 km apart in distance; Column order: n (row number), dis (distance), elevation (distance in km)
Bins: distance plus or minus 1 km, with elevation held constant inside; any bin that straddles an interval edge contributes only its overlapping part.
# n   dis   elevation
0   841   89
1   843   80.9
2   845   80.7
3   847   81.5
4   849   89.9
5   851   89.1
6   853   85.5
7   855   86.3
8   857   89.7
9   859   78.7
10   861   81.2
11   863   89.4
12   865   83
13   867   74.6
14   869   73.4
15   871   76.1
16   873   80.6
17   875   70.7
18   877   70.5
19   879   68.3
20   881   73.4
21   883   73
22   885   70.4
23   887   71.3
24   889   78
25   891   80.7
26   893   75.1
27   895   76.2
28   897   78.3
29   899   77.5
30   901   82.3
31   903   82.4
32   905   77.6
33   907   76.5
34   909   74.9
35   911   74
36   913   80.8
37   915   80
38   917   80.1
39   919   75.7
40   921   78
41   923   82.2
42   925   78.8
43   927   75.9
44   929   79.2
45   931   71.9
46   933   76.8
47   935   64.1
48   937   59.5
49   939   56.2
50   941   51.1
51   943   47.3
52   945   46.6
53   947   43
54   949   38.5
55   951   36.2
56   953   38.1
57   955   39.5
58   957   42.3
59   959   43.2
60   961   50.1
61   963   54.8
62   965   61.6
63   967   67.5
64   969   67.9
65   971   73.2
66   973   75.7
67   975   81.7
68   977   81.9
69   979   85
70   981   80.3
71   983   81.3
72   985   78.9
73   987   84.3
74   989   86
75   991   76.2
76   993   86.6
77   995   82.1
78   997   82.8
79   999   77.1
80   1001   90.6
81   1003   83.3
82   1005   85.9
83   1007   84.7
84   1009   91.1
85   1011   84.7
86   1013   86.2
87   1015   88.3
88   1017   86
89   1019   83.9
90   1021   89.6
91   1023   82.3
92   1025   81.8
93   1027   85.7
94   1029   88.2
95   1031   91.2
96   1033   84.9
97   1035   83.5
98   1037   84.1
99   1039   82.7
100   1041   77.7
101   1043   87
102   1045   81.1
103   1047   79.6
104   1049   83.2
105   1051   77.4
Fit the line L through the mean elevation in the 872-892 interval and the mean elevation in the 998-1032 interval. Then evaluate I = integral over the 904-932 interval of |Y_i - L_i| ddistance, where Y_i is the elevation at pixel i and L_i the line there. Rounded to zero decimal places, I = 68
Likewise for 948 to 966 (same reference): 642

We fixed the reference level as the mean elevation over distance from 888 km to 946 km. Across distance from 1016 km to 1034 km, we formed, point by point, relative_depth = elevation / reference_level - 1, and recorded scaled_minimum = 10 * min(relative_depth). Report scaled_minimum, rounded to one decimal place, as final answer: 1.2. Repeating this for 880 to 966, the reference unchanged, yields -5.0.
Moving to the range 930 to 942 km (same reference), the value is -3.0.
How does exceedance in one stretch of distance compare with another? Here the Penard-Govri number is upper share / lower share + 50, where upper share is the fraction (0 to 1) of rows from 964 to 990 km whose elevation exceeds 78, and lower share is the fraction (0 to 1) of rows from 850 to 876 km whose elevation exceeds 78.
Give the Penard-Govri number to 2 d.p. 50.89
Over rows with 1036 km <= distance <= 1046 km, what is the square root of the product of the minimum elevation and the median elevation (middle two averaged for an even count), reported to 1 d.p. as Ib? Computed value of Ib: 80.2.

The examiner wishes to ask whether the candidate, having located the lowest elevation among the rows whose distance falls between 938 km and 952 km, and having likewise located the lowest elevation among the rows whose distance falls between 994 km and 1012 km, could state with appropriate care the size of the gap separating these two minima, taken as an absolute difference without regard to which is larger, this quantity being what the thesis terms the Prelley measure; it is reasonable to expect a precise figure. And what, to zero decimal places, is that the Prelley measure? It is 41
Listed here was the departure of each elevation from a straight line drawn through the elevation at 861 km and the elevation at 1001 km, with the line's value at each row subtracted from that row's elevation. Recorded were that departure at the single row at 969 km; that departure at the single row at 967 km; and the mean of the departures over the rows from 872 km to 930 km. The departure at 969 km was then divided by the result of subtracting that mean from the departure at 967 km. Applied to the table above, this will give 1.5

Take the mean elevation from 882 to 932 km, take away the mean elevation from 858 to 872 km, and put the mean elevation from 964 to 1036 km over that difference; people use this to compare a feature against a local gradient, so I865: -37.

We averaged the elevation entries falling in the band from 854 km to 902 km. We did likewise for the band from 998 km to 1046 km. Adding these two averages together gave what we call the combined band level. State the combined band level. 163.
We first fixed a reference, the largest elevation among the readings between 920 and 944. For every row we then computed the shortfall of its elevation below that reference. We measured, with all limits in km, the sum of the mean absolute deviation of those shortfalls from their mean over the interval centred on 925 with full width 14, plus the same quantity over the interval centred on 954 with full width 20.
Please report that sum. 6.8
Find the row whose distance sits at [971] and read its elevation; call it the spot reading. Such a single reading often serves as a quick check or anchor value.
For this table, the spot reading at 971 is 73.2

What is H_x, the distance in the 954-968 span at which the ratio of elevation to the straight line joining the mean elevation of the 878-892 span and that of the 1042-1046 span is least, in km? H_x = 955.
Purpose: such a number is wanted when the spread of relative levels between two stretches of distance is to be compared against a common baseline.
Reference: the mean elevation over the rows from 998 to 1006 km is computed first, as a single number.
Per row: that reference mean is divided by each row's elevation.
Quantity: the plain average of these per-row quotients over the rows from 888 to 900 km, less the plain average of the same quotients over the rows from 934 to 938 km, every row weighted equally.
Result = -0.28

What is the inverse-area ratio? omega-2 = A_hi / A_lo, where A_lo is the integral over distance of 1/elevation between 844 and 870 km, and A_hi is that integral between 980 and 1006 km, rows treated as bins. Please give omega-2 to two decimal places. 1.00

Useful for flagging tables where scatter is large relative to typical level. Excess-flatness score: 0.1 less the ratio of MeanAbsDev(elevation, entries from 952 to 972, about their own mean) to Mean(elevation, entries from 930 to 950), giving -0.101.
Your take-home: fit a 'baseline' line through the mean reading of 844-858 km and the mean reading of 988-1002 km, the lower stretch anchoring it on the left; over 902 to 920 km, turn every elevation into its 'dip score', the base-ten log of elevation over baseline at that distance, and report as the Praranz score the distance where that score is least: 911 km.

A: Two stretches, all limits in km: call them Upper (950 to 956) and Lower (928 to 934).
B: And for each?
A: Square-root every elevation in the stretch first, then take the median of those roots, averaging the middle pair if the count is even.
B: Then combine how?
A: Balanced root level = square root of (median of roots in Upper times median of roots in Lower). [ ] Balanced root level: 7.4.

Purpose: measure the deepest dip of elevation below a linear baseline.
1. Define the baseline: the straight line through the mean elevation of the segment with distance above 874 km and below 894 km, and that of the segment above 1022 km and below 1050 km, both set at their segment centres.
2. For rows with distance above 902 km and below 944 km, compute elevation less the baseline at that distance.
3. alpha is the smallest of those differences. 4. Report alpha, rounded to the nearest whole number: -30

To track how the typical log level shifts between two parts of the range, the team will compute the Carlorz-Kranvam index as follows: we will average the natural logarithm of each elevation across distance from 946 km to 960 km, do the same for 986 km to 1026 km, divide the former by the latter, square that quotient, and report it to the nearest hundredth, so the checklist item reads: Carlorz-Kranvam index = 0.69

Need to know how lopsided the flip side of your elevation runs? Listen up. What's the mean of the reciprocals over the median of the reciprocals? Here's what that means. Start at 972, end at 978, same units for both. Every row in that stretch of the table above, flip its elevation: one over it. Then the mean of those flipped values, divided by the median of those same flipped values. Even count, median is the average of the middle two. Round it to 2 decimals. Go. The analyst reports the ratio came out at 1.03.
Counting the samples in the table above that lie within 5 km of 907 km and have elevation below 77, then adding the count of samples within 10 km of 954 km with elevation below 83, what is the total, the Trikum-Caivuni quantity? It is 13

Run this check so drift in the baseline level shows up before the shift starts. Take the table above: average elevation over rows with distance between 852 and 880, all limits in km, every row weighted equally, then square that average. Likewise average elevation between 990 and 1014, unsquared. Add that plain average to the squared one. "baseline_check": 6348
